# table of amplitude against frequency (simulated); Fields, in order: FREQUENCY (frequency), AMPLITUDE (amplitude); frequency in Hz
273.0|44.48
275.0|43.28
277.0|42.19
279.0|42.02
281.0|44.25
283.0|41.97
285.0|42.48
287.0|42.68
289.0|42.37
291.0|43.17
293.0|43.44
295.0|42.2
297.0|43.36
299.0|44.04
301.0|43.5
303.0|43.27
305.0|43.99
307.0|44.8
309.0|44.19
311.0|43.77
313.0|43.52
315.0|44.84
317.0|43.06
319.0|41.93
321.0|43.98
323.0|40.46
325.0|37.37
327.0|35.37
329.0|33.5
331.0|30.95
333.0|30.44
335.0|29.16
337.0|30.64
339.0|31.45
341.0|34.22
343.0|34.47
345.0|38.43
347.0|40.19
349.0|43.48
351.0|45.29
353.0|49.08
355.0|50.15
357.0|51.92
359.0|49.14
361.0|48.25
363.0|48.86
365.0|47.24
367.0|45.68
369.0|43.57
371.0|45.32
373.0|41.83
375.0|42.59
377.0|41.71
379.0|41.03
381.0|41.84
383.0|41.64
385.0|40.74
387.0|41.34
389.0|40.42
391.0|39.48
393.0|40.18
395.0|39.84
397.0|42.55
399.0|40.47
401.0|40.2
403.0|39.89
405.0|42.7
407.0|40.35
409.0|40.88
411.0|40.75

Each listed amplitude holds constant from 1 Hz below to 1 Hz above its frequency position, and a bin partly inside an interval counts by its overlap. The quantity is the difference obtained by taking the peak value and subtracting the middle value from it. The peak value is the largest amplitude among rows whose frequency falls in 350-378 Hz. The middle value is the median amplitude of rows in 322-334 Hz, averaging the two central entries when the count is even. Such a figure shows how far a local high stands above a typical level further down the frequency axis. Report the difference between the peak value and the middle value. 17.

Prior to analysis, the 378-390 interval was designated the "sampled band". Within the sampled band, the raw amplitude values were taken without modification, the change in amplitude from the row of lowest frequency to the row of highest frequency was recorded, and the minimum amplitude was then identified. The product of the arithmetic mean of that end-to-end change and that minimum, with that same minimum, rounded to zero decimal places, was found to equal 805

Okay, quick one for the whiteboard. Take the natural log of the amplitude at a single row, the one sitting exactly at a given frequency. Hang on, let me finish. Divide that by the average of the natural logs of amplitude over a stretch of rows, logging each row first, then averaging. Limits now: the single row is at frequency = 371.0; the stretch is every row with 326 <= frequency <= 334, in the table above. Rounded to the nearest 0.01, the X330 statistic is 1.10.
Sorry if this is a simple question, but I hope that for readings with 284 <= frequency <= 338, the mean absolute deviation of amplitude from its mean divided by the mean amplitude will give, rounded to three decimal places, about 0.102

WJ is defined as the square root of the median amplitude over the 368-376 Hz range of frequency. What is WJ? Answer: 6.56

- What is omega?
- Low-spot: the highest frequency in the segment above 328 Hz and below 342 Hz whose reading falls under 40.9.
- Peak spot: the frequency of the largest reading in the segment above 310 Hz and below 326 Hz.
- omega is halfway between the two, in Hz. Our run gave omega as 328 Hz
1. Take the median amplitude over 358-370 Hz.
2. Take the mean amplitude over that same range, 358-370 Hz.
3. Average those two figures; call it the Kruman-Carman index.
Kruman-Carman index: 47.4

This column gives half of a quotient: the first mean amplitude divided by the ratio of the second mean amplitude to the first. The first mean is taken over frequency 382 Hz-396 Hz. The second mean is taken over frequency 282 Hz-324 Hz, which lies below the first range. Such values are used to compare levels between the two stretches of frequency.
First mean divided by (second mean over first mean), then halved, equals 19.0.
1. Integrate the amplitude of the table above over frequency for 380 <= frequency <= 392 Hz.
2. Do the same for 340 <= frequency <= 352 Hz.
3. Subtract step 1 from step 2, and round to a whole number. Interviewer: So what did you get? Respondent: -19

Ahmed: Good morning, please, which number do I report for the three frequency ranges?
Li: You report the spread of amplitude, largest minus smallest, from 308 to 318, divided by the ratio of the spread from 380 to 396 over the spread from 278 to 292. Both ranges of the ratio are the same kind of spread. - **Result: 2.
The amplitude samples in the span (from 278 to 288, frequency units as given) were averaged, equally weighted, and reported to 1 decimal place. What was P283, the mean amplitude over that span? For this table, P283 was 42.7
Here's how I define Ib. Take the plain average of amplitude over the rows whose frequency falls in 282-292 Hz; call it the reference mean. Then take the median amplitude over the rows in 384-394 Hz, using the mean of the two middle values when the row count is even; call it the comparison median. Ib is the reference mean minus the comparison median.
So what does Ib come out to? 2.1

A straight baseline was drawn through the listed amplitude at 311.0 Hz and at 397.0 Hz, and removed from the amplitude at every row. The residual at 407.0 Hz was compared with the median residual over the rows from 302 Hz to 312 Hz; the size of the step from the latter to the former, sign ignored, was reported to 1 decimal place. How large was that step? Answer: 2.2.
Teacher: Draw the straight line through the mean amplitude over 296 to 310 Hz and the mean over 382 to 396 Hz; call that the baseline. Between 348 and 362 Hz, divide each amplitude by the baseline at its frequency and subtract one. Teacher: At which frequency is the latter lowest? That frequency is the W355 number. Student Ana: 349.0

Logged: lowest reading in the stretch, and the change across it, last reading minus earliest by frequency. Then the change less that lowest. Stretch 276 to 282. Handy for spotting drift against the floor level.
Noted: -40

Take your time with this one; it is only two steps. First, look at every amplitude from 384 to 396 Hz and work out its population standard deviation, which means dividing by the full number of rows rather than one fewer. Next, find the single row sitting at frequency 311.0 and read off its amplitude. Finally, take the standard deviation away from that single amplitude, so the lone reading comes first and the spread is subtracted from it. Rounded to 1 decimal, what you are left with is 43.2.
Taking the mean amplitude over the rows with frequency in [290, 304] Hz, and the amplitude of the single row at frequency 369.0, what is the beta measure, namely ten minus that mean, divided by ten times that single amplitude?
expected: -0.08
